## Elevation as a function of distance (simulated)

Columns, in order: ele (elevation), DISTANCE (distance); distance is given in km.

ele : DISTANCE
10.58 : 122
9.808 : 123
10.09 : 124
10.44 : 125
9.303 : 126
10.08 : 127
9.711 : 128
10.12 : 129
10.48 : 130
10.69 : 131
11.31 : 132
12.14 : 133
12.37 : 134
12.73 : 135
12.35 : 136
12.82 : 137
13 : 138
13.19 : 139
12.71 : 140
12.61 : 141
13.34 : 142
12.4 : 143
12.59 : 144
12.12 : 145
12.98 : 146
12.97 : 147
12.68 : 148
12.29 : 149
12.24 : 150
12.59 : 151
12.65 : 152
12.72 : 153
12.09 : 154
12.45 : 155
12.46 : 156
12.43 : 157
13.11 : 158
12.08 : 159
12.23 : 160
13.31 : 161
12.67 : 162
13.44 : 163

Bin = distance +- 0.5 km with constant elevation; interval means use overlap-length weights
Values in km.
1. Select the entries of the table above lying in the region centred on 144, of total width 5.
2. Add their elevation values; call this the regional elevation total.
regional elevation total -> 63.4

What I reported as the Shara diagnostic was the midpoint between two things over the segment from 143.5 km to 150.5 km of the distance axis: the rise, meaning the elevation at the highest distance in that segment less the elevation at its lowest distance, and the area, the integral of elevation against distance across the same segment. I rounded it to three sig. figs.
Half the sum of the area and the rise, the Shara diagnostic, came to 43.8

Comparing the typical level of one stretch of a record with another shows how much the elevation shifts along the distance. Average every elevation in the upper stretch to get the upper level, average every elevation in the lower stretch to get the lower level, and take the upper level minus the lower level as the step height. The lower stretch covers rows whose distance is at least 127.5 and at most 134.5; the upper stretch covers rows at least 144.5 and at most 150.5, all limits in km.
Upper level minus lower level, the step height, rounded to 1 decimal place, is 1.6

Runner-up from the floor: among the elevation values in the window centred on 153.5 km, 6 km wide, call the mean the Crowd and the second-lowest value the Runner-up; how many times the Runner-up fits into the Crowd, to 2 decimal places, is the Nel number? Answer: 1.00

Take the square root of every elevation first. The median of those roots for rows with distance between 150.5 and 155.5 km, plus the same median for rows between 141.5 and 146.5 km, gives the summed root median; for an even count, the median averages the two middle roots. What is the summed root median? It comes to 7.096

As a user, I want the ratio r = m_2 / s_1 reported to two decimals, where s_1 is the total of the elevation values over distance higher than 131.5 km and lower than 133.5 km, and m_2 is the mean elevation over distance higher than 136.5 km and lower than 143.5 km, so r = 0.55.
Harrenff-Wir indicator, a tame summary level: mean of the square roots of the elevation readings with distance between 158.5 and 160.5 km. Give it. 3.49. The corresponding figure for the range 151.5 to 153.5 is 3.56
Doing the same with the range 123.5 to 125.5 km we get 3.20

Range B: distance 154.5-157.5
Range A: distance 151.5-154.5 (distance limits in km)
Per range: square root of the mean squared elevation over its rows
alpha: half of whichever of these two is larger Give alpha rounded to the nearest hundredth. 6.24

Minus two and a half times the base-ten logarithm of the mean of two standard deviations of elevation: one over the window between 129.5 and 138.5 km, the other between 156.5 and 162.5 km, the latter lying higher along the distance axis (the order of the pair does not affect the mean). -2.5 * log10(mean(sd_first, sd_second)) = 0.4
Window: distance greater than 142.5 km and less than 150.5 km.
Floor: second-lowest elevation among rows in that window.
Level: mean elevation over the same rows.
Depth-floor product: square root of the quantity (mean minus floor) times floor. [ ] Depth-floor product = 1.90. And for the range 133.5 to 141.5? 2.09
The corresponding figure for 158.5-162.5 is 2.05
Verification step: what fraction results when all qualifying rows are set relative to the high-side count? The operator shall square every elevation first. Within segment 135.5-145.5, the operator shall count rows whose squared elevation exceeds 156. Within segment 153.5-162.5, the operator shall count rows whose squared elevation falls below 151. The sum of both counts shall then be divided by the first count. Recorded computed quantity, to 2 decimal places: 1.43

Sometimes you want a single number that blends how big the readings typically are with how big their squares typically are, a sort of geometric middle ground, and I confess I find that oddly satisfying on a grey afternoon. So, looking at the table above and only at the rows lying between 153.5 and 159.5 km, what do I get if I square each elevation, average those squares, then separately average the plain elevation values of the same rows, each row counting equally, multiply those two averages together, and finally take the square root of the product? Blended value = 43.9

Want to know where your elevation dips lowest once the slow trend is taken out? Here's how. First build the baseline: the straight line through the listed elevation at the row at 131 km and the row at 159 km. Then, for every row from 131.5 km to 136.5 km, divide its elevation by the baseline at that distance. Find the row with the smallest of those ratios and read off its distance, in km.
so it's 132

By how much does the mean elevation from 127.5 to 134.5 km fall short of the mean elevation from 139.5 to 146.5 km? 1.70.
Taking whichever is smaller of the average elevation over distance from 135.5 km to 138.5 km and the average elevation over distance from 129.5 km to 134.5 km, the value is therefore 11.4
